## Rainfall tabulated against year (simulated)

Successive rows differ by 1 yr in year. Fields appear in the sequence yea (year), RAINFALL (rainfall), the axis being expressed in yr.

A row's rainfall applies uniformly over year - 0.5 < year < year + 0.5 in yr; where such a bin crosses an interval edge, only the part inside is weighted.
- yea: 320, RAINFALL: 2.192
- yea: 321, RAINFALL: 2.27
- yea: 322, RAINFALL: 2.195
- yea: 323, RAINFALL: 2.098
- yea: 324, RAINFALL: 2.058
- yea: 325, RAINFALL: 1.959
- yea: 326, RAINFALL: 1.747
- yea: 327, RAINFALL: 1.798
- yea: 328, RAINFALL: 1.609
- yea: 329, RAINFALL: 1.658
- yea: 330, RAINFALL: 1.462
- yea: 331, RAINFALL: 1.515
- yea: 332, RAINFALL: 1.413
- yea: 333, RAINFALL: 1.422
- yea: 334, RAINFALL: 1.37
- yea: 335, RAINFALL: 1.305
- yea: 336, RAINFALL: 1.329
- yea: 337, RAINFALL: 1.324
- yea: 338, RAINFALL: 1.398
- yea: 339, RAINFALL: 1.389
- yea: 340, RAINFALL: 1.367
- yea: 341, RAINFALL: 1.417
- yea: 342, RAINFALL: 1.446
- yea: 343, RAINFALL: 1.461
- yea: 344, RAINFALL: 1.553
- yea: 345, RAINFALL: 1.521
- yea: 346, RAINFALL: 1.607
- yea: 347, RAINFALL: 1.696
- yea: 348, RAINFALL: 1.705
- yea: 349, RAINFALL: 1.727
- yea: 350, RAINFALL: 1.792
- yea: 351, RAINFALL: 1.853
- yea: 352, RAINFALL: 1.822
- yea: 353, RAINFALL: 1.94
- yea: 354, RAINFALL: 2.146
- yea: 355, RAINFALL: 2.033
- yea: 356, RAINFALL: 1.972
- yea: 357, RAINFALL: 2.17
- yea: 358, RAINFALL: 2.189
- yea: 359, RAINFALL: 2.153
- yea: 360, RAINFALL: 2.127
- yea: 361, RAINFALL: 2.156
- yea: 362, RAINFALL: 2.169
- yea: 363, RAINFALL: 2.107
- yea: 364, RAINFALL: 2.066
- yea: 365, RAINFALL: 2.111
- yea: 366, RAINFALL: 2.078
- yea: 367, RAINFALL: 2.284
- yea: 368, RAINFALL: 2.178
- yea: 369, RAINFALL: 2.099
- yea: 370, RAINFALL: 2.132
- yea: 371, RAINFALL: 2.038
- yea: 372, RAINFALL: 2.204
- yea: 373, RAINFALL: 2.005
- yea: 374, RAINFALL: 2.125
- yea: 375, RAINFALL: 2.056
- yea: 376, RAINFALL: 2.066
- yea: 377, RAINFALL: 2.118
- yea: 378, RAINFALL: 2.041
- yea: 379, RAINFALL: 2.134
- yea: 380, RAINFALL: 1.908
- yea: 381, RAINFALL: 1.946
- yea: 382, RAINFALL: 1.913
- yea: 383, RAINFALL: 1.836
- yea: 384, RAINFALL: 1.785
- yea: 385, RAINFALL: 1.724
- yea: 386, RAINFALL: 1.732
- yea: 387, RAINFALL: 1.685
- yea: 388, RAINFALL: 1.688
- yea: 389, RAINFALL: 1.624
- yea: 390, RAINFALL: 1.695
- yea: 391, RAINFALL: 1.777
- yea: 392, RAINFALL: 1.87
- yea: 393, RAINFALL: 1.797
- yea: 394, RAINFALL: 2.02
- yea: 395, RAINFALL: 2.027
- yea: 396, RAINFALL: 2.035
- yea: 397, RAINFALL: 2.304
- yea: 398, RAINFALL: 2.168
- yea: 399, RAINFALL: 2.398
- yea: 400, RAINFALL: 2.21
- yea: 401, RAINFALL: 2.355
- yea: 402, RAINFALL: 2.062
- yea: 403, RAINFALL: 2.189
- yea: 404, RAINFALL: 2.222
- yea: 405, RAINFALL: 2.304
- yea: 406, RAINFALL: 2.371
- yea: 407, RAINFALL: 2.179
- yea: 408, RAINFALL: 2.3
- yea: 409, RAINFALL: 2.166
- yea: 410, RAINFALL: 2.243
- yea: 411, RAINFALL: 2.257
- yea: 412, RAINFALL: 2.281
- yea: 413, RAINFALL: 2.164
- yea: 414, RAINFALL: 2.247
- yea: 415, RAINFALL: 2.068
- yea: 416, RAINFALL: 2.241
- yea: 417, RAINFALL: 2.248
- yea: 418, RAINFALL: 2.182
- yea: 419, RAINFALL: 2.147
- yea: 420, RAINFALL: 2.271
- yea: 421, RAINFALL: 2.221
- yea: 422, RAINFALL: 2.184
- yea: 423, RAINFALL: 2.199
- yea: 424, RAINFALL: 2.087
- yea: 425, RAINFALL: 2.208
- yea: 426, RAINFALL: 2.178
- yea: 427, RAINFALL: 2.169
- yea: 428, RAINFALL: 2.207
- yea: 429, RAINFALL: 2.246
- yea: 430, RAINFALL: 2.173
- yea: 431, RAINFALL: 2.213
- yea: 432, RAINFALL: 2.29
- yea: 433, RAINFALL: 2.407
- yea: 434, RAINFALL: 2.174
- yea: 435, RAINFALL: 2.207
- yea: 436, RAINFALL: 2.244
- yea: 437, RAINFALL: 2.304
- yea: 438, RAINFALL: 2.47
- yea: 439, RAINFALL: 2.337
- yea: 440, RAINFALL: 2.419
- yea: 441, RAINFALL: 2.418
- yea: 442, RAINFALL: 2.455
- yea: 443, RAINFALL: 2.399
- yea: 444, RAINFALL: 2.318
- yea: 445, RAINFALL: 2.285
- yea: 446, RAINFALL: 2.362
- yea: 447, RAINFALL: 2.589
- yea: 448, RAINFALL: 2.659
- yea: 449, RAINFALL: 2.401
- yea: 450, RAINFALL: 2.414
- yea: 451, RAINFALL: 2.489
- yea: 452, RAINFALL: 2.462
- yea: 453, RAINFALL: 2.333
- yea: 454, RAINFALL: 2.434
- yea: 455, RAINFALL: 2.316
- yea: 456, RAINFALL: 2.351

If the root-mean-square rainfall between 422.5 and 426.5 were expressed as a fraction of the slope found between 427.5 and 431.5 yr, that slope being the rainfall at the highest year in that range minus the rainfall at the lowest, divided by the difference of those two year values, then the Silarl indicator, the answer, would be 1084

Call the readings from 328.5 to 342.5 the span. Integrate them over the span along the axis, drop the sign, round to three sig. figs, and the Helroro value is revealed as 19.8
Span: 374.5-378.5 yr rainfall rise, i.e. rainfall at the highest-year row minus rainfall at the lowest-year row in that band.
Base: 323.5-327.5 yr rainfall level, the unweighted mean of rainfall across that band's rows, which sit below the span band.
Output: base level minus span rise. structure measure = 1.91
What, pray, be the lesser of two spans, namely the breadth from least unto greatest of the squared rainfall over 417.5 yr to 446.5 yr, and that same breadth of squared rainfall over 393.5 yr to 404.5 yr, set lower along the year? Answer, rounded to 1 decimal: 1.7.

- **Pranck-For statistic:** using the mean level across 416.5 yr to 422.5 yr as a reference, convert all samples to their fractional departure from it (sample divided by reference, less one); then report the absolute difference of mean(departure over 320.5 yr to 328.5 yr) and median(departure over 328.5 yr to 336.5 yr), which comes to 0.25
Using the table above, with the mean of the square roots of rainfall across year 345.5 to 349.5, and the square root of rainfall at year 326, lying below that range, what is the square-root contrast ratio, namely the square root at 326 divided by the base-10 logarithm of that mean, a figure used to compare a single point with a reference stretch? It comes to 11.7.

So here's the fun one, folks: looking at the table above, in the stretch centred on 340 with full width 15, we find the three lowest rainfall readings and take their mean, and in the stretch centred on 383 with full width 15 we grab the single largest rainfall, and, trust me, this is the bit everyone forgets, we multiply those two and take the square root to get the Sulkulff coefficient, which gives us 1.68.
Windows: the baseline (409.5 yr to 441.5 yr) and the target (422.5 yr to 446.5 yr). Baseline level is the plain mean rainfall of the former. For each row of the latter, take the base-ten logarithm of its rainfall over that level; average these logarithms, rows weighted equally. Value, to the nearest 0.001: 0.007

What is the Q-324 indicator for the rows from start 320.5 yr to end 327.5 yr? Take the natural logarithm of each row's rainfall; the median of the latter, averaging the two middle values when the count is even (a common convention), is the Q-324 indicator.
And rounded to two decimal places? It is 0.72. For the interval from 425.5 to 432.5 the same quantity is 0.79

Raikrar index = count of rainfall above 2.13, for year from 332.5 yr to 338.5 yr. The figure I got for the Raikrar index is 0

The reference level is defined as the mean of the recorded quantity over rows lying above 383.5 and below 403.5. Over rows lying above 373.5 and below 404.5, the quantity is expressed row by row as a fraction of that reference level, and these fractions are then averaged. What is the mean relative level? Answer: 1.01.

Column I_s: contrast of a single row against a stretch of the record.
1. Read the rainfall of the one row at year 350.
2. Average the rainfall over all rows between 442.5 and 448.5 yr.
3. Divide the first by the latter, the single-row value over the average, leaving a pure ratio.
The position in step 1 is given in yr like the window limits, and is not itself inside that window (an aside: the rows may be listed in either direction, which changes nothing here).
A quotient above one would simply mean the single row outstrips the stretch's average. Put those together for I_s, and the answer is 0.74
